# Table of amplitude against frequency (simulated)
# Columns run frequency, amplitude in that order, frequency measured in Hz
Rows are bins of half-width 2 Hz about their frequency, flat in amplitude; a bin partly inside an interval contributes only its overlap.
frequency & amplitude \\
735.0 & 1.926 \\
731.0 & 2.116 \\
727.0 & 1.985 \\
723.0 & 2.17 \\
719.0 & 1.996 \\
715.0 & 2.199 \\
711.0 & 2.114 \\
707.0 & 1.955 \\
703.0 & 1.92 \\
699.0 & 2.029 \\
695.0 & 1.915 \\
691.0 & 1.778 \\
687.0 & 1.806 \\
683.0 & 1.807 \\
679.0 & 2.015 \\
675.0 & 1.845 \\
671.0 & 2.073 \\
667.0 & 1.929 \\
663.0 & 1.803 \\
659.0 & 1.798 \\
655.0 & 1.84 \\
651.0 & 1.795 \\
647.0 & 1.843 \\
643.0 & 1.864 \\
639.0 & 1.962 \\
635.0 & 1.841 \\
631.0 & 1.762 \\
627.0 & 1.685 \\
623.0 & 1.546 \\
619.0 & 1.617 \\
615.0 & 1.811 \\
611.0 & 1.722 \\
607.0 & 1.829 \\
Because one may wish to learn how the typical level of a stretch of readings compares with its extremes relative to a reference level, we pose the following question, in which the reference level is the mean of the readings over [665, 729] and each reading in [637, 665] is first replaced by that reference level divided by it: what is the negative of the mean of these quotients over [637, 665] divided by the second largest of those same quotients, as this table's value -0.976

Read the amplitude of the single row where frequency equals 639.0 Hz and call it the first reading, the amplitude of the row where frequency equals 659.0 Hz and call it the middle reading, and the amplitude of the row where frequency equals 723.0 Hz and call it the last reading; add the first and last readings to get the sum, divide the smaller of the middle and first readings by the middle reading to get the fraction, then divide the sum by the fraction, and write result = 4.13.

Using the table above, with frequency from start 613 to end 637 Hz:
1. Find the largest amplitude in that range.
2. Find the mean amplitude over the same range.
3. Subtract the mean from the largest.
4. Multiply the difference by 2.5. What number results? 0.33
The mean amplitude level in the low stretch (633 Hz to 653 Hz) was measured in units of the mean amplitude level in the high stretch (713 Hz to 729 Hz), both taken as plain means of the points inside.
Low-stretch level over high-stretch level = 0.89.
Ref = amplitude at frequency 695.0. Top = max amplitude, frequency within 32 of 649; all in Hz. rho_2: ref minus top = -0.16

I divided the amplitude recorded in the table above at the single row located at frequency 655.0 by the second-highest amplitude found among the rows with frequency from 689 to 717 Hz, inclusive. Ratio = 0.870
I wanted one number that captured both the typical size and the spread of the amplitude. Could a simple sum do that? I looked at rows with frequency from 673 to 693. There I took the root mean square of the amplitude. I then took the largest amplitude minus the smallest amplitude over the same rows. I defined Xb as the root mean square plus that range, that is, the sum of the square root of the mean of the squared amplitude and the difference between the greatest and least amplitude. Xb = 2.09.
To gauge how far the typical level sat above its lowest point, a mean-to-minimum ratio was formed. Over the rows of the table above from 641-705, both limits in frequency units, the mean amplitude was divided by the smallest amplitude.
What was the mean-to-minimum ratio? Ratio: 1.06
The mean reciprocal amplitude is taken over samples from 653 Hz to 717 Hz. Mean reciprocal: 0.521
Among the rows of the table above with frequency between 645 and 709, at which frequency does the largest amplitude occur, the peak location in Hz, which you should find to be 671.0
